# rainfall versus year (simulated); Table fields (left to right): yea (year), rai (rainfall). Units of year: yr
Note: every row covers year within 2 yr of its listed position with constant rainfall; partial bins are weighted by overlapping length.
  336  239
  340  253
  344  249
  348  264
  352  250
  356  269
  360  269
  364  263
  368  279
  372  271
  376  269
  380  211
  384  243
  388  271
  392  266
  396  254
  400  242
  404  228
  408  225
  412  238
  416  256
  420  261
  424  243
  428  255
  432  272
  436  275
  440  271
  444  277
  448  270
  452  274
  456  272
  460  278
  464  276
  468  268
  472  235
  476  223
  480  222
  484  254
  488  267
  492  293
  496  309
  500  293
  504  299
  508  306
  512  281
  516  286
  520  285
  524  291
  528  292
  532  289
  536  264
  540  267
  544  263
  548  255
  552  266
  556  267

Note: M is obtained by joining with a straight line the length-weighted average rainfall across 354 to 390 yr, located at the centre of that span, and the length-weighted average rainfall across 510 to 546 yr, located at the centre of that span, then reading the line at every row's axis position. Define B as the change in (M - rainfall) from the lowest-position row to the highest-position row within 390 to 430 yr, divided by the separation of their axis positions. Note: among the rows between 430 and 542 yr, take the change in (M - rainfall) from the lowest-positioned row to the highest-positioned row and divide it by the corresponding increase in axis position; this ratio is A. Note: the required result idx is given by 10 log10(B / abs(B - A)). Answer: 2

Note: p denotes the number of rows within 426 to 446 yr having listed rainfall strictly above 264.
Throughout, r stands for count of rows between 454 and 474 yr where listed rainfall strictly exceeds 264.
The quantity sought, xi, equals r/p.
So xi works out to 1.0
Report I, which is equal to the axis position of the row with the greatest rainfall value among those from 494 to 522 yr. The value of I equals 496 yr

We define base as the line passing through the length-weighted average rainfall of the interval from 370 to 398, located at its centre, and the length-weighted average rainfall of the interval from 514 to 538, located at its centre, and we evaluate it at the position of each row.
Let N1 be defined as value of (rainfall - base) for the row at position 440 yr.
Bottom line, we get 4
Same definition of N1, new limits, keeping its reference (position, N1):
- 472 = -38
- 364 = 12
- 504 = 19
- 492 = 16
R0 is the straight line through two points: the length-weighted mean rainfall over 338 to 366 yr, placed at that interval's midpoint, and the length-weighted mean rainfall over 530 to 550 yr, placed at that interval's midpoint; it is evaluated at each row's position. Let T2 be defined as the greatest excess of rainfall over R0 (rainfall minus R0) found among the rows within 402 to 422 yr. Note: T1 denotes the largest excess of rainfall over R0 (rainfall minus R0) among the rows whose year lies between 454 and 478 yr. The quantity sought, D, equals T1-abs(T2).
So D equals 12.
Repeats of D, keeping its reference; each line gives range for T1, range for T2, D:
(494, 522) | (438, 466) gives 29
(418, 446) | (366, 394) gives -5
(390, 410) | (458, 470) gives -9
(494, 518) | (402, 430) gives 42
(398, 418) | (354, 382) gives -25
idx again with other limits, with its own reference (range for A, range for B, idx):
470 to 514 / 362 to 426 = -5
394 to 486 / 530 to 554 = 0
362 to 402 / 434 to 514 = -12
